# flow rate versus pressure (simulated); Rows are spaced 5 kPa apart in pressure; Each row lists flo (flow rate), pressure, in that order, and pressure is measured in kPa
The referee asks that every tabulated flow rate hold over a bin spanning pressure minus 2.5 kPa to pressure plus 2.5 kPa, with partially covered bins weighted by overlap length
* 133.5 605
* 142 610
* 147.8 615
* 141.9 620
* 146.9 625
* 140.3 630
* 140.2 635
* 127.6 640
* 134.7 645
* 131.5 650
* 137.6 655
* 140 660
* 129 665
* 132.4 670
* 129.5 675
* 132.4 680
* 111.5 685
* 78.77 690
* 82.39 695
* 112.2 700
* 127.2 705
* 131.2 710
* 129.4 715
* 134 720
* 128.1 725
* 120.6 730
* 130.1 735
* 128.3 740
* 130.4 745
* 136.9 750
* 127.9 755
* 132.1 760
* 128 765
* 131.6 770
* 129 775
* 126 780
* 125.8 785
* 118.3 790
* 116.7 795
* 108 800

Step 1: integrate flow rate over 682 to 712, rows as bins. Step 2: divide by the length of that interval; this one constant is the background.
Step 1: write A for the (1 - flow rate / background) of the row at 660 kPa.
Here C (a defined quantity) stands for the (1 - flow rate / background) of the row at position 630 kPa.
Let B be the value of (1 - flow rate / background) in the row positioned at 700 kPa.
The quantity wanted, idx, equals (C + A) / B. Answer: 13.2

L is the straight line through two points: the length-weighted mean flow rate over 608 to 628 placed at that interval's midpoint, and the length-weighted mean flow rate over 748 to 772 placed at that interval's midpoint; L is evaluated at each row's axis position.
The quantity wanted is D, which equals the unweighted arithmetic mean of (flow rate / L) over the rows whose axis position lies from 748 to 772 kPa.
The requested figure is 1.00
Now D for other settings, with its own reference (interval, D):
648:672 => 0.95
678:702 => 0.75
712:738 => 0.95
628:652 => 0.95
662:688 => 0.91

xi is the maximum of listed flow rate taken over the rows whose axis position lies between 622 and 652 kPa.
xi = 146.9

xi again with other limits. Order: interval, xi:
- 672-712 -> 132.4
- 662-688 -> 132.4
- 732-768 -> 136.9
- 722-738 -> 130.1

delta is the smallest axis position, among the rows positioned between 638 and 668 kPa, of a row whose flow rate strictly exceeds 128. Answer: 645 kPa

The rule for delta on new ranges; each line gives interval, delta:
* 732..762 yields 735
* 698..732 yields 710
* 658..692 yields 660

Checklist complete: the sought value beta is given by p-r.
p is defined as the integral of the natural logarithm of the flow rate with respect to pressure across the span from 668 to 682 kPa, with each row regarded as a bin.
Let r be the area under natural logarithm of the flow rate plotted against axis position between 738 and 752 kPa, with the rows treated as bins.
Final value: 0.0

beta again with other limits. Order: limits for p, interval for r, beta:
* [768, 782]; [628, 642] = -0.8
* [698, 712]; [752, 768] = -10.4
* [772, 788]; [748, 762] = 9.1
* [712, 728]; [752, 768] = 0.1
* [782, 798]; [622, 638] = -2.7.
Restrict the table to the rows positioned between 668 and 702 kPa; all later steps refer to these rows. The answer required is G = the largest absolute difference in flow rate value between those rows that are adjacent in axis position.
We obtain 33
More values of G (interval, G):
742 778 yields 9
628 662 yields 13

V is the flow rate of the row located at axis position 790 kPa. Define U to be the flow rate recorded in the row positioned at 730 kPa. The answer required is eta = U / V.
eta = 1.02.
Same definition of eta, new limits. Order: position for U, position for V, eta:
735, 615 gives 0.88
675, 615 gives 0.88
